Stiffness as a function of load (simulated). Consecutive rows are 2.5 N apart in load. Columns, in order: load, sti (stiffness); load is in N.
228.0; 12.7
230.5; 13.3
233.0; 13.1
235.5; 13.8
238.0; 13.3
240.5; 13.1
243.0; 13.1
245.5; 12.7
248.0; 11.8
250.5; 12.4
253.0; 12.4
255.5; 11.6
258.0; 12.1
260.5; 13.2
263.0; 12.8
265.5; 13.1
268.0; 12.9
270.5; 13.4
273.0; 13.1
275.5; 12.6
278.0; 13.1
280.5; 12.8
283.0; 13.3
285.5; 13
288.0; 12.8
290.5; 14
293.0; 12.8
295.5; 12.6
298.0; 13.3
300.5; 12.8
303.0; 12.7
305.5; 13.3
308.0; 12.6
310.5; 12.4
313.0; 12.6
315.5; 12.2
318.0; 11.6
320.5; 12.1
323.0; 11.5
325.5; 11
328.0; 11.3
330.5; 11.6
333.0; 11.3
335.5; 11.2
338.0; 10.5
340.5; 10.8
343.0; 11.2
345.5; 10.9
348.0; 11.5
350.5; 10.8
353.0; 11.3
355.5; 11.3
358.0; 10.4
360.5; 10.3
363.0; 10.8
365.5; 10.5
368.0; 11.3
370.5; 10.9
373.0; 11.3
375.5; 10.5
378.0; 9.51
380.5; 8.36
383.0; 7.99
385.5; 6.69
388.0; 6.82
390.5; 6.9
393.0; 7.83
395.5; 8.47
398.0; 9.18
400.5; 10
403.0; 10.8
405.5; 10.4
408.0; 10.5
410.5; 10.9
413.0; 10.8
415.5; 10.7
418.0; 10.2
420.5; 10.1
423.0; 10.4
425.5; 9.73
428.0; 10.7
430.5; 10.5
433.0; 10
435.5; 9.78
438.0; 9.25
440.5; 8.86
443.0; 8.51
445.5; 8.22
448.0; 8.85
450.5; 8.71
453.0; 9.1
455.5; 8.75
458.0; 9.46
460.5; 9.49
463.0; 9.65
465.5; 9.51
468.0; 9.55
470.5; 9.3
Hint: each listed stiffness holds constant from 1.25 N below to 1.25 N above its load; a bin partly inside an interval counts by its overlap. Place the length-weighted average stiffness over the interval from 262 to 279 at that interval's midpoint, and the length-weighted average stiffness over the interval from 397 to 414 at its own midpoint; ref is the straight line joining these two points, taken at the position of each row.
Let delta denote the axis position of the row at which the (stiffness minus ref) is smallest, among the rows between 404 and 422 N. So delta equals 420.5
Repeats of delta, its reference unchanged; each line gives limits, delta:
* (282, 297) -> 295.5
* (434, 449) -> 445.5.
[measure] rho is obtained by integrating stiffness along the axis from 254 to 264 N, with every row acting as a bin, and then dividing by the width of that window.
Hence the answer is 12.4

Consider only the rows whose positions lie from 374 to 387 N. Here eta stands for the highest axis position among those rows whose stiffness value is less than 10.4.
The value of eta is 385.5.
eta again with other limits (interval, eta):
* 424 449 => 448.0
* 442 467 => 465.5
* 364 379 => 378.0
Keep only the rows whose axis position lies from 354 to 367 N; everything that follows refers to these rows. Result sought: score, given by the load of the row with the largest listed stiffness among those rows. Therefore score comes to 355.5 N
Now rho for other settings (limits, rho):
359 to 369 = 10.7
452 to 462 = 9.2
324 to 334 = 11.3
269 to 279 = 13.0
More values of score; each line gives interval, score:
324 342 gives 330.5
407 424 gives 410.5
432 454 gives 433.0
